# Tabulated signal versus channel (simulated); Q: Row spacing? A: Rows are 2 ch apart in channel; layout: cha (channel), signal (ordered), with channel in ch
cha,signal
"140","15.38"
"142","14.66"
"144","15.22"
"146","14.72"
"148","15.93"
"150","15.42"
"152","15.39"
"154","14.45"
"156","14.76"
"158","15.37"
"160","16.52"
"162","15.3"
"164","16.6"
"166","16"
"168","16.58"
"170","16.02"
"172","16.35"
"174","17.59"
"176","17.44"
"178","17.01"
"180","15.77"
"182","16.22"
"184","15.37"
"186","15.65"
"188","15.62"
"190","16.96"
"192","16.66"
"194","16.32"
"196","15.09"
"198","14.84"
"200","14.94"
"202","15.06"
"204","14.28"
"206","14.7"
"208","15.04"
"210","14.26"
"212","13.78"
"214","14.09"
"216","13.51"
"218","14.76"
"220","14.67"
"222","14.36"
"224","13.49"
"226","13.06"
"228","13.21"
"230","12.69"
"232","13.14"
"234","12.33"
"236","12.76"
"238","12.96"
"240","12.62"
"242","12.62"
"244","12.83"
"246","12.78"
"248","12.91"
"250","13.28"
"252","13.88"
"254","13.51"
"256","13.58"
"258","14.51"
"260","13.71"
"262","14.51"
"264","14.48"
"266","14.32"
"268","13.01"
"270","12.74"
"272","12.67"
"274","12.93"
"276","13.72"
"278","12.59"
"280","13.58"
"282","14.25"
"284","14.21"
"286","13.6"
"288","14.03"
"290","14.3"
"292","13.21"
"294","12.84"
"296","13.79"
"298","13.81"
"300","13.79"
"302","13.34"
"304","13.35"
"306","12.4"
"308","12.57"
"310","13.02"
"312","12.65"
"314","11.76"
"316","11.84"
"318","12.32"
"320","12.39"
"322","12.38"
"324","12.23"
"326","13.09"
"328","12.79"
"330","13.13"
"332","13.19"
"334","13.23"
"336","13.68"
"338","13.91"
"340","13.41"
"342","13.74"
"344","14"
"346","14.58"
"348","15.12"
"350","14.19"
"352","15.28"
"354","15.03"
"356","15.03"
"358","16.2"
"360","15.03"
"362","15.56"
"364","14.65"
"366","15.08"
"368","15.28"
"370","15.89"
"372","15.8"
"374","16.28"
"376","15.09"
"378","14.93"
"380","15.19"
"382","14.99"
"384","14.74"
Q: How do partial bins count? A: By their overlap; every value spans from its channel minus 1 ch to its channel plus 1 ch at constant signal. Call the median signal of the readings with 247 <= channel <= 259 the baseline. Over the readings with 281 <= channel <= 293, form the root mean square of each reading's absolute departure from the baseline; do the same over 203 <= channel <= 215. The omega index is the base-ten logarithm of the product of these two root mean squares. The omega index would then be -0.3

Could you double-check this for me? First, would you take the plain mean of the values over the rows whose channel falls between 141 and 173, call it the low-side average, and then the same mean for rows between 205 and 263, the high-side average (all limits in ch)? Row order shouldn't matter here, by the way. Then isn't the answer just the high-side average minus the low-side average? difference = -2.0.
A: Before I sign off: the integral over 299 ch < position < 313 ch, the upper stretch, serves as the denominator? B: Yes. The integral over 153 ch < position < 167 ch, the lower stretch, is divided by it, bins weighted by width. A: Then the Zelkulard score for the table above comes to 1.20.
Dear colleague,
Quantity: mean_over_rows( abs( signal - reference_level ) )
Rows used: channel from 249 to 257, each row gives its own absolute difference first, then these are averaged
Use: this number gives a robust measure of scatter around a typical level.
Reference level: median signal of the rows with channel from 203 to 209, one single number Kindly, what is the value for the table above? 1.14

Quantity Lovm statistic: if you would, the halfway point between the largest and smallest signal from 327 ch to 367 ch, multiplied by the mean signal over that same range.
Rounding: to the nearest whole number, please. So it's 208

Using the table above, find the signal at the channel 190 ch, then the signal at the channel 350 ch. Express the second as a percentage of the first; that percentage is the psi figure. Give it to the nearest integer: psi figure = 84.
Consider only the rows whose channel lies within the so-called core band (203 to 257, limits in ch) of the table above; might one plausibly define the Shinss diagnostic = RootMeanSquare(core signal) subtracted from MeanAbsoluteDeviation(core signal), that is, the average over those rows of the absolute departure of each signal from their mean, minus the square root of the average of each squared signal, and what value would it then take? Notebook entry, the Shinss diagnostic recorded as -12.9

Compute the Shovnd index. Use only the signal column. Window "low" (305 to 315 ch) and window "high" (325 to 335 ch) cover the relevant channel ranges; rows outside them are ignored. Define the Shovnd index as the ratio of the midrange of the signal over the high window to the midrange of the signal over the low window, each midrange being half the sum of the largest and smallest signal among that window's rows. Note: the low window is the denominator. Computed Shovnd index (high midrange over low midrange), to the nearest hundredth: 1.05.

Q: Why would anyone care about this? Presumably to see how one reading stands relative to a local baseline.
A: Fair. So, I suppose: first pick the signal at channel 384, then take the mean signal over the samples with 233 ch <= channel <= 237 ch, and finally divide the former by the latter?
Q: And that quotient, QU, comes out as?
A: 1.17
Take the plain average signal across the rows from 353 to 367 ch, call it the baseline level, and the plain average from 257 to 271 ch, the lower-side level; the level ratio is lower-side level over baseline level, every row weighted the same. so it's 0.91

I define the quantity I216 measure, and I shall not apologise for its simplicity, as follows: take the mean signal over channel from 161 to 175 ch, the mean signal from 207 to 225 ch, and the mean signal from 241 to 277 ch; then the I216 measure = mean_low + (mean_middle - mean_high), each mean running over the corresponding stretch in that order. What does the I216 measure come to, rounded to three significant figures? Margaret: 17.1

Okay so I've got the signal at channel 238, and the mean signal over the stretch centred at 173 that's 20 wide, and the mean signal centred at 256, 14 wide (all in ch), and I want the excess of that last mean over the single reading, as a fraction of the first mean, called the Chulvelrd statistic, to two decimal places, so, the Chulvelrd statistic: 0.05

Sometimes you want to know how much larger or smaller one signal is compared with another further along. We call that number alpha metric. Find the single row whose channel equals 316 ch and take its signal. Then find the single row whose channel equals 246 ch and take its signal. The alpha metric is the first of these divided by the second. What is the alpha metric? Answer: 0.93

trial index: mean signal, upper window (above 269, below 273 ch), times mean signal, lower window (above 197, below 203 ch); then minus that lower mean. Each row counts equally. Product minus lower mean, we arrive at 175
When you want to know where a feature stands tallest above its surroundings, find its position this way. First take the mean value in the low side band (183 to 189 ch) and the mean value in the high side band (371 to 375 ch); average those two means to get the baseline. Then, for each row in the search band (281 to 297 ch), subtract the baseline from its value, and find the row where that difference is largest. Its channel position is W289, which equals 290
